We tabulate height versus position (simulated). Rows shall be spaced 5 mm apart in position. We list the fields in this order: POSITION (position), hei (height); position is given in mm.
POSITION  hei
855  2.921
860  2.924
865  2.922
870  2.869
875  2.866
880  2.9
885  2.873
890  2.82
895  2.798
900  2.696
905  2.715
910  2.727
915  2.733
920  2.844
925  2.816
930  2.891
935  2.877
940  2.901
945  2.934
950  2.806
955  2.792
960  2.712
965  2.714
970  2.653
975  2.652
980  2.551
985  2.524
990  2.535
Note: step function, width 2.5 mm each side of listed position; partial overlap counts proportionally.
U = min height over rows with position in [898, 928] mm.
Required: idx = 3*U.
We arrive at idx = 8.09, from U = 2.696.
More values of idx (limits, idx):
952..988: 7.57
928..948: 8.63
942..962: 8.14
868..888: 8.60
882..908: 8.09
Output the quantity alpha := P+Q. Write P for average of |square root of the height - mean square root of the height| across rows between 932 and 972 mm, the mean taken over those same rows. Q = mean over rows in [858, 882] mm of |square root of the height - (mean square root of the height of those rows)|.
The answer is 0.0309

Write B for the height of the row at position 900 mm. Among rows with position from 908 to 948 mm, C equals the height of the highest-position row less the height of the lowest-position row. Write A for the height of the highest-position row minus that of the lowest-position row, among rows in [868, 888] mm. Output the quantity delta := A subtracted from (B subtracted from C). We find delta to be -2.5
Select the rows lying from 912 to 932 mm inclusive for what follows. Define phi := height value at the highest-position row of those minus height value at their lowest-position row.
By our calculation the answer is 0.158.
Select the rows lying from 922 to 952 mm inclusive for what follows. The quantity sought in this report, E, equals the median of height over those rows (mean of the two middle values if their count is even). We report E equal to 2.88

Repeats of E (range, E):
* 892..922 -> 2.73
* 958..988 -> 2.65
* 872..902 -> 2.84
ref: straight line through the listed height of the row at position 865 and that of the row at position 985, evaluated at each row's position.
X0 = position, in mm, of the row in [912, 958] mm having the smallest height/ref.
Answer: 915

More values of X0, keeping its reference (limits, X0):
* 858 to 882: 870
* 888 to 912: 900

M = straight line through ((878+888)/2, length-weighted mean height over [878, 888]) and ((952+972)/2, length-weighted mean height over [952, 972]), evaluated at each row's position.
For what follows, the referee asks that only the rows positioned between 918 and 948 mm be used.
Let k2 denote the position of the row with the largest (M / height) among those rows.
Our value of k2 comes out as 925 mm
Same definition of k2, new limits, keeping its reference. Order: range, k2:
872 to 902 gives 900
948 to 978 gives 970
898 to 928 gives 900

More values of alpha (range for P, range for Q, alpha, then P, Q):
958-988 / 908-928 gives 0.0350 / 0.0200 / 0.015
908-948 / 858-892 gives 0.0267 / 0.0182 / 0.008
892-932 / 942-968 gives 0.0367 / 0.0179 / 0.019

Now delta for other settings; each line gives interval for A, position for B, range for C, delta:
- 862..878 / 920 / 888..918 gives -2.9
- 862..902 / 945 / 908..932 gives -2.5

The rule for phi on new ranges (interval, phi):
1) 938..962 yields -0.189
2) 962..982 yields -0.163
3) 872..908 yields -0.151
